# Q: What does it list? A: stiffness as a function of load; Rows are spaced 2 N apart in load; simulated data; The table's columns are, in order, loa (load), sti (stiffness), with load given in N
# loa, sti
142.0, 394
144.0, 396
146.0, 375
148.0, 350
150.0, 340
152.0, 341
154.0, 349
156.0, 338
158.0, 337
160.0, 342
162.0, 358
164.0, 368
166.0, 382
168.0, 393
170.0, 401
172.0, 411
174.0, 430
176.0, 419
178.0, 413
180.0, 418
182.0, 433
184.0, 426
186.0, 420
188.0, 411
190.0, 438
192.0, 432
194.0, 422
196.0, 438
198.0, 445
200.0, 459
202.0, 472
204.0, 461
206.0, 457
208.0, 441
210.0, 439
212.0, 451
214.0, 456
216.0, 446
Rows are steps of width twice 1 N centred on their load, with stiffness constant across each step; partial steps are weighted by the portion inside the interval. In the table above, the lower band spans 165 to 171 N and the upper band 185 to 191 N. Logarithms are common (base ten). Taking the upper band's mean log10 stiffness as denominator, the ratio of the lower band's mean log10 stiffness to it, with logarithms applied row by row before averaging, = 0.987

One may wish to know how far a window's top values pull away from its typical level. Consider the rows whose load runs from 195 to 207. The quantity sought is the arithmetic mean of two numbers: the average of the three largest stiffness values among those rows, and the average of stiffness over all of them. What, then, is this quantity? 460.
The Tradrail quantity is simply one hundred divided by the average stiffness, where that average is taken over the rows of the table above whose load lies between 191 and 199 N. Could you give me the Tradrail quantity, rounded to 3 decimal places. 0.230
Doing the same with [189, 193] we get 0.230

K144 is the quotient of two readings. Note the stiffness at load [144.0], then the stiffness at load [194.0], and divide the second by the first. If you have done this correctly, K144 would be 1.07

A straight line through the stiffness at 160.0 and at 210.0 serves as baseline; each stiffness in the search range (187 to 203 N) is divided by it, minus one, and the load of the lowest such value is 194.0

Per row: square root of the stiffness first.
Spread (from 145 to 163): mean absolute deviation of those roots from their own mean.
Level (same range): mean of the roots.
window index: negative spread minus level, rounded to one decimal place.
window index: -18.9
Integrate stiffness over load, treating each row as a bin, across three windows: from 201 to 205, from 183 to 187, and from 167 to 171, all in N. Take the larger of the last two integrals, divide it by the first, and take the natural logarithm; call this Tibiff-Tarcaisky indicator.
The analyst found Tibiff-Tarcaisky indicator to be -0.10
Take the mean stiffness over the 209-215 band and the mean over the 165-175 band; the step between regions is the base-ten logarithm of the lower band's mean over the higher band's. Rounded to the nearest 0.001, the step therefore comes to -0.046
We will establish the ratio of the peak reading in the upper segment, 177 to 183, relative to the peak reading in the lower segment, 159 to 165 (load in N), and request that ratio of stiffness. 1.18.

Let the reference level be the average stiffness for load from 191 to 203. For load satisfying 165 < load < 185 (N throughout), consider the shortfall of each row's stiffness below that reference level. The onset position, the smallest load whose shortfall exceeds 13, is 166.0 N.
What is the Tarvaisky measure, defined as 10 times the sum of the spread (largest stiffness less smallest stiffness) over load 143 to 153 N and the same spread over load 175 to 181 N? 620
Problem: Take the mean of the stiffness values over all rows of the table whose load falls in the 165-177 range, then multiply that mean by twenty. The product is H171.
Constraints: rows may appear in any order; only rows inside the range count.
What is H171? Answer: 8120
